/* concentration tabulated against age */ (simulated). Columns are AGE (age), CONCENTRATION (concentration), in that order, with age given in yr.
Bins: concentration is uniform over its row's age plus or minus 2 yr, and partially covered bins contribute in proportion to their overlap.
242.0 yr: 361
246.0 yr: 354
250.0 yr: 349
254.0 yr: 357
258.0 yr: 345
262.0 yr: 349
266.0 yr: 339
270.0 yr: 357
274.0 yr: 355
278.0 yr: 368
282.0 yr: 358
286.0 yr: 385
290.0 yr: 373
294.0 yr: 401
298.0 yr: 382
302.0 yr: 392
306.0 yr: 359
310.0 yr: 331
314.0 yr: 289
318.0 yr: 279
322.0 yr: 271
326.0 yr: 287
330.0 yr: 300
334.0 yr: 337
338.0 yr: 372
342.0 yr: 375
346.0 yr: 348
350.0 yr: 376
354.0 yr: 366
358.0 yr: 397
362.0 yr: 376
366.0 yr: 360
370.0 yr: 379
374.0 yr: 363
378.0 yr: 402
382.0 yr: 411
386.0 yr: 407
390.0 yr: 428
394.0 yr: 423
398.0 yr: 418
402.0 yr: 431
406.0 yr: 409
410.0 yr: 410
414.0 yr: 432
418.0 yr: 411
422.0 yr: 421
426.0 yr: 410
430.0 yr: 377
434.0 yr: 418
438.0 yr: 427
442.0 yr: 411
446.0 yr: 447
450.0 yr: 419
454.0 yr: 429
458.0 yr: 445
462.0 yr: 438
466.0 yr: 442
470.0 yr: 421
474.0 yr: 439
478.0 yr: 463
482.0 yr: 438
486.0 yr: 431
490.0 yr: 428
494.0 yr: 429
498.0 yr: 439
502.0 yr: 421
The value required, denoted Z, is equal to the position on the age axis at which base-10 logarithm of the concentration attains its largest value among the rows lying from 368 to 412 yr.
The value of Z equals 402.0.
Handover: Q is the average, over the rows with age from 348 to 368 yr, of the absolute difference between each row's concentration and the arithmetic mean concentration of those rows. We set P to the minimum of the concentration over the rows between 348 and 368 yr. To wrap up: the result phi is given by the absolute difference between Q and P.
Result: 350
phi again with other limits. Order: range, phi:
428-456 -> 363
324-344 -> 254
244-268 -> 334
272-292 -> 346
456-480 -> 412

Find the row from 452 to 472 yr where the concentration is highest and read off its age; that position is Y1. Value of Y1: 458.0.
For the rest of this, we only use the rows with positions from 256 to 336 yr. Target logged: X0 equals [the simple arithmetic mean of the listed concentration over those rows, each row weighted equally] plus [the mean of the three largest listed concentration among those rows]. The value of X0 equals 736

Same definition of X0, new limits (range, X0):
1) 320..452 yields 825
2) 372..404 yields 838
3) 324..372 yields 740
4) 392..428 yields 847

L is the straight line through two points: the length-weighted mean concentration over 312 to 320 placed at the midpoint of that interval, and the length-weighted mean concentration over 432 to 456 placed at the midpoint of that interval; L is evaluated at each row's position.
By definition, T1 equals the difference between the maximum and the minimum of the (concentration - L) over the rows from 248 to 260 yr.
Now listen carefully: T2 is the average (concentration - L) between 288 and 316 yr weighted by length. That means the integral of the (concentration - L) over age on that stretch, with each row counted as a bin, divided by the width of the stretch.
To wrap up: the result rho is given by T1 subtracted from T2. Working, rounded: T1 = 16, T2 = 92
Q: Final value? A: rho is 76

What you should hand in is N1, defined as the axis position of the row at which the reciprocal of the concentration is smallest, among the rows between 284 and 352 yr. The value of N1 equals 294.0 yr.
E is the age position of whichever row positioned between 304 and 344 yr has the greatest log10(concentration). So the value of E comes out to 342.0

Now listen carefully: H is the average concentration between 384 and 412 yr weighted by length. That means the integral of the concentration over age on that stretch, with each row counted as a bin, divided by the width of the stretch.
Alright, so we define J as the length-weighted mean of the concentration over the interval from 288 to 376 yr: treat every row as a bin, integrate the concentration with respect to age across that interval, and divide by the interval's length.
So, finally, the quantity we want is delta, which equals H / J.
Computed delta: 1.19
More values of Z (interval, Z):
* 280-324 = 294.0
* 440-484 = 478.0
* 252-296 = 294.0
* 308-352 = 350.0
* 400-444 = 414.0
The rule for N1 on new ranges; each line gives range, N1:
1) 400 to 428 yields 414.0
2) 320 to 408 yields 402.0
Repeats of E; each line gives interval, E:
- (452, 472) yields 458.0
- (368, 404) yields 402.0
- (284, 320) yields 294.0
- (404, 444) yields 414.0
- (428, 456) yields 446.0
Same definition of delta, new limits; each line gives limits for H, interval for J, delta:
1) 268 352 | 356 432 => 0.86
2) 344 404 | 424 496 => 0.92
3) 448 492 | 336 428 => 1.10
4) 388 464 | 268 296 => 1.14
